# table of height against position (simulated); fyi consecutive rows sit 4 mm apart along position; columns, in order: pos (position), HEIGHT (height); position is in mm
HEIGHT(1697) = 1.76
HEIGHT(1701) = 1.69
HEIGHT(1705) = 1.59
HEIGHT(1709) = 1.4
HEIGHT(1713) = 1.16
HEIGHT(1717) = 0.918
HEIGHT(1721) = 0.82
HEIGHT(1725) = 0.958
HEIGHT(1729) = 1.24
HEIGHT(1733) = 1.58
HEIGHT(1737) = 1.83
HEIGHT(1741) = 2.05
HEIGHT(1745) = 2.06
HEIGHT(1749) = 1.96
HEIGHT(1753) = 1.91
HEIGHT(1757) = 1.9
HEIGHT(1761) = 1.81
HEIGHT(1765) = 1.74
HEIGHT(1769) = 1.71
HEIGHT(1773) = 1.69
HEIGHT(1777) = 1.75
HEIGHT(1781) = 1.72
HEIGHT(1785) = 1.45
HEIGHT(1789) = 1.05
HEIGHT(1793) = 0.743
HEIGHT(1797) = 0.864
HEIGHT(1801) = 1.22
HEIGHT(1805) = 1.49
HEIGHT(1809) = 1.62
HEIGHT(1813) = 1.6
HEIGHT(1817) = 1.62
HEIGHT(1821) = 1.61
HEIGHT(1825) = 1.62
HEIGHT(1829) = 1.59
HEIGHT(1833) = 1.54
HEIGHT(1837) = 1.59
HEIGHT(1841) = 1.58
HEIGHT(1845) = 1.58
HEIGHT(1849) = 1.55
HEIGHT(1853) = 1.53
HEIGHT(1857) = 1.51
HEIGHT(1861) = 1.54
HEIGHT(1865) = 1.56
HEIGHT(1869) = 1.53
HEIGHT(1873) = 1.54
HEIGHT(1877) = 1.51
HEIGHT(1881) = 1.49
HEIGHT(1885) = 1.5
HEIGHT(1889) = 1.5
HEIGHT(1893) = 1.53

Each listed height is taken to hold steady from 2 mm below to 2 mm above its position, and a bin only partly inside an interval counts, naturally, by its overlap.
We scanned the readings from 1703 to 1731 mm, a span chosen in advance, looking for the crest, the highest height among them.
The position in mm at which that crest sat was 1705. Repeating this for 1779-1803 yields 1781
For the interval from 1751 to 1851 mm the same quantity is 1753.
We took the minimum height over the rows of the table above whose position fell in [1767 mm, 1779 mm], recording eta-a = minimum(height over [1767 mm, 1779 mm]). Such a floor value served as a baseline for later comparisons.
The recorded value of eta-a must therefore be 1.69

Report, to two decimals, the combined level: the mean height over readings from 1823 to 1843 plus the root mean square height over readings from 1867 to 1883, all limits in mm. 3.10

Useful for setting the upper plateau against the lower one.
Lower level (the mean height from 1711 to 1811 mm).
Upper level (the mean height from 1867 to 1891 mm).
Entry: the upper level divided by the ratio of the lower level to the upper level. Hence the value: 1.53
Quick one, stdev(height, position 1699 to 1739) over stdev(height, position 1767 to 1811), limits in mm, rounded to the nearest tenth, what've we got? 1.0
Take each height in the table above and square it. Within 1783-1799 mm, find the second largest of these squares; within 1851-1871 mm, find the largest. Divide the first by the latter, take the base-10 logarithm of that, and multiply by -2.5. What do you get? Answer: 0.9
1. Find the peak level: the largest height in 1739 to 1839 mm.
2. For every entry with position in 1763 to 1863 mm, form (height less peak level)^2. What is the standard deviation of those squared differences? 0.41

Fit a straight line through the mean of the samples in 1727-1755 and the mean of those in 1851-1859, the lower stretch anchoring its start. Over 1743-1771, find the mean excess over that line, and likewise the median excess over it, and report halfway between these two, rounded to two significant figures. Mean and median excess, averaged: 0.12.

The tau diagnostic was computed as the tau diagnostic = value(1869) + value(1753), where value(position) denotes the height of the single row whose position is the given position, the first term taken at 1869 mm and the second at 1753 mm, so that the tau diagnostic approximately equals 3.44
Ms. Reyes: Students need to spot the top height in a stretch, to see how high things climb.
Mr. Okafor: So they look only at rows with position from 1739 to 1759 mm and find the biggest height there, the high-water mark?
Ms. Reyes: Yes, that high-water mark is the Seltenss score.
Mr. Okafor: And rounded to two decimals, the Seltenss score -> 2.06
